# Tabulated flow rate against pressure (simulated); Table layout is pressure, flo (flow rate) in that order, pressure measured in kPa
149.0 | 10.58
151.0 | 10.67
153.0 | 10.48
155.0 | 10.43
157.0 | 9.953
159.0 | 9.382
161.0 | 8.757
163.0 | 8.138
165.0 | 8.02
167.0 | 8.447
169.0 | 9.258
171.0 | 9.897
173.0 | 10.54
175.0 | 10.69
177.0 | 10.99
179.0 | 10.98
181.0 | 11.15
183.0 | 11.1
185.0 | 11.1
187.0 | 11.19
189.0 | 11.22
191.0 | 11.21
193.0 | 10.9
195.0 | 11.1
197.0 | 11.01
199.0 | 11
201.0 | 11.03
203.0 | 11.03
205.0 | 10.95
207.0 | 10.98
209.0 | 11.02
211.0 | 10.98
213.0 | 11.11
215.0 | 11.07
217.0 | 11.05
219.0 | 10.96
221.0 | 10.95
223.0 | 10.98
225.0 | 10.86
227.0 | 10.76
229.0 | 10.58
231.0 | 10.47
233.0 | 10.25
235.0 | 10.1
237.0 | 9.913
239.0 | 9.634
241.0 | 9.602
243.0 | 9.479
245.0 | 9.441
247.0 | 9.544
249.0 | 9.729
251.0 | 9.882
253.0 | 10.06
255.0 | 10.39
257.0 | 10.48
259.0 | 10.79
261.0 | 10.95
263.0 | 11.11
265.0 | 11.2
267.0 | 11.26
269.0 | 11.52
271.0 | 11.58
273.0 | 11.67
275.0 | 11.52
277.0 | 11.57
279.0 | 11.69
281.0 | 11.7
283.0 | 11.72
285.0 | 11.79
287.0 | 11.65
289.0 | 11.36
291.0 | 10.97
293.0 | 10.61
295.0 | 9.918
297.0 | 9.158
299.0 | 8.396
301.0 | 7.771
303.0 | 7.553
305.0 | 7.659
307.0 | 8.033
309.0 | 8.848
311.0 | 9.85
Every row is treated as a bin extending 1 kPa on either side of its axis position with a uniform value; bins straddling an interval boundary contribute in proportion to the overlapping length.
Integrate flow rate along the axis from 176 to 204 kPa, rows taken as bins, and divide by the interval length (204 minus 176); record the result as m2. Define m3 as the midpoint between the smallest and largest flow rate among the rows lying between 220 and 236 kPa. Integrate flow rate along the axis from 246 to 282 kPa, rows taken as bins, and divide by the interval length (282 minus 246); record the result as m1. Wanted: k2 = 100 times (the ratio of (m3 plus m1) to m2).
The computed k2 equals 194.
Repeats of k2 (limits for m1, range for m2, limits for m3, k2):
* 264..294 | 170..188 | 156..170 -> 188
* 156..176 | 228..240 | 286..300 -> 190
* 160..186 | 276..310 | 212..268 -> 202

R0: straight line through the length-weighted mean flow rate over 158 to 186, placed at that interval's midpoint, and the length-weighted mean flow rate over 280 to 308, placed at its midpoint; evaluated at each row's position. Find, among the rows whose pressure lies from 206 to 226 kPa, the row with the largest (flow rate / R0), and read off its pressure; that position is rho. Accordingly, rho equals 213.0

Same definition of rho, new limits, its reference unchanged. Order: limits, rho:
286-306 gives 287.0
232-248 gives 233.0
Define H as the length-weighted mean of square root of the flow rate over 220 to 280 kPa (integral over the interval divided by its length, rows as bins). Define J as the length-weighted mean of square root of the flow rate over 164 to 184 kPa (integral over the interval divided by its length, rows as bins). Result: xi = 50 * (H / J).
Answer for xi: 51.3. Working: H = 3.25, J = 3.17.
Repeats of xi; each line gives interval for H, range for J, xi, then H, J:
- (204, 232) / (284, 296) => 49.7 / 3.30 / 3.32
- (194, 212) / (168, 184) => 51.0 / 3.32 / 3.25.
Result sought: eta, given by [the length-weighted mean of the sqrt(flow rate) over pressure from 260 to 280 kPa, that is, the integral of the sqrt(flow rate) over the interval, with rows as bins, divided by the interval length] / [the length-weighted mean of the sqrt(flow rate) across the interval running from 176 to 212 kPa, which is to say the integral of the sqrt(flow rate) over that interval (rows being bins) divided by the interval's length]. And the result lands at 1.02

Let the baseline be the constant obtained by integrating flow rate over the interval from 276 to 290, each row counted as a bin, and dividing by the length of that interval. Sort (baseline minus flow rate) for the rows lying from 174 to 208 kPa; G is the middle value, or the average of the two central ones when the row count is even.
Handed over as 0.6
